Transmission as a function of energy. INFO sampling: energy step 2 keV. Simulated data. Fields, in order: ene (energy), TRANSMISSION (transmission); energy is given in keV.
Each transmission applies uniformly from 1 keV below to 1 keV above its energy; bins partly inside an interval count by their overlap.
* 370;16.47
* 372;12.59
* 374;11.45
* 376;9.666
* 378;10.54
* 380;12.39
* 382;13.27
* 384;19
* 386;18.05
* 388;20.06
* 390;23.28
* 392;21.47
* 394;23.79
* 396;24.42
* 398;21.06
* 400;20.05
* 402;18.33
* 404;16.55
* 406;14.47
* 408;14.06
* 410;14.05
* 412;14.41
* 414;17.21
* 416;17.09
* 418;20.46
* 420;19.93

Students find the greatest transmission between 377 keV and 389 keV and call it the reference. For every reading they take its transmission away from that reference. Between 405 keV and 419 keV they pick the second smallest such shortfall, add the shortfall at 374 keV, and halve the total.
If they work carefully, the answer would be 5.7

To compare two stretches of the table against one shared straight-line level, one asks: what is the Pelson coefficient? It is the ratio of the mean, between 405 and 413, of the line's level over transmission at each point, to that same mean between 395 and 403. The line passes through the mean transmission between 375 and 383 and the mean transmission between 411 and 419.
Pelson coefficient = 1.6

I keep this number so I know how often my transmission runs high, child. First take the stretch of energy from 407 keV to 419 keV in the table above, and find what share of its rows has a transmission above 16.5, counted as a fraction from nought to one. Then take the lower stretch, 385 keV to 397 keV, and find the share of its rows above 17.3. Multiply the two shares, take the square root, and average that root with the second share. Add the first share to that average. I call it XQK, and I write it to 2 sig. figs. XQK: 1.4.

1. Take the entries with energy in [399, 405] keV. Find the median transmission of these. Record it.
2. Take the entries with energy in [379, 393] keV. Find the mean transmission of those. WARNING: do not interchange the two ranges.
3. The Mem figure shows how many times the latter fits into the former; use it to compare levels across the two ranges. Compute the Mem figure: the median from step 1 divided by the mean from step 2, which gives 1.0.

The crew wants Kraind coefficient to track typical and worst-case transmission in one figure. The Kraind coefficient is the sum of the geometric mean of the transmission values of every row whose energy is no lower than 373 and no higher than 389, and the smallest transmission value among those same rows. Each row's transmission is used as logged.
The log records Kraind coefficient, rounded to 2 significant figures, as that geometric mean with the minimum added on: 23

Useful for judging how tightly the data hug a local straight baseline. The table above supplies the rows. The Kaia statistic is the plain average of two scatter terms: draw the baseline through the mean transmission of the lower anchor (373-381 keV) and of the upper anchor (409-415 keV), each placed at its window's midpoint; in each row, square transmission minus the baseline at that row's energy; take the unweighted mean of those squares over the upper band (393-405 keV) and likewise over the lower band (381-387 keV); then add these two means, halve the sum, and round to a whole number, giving 45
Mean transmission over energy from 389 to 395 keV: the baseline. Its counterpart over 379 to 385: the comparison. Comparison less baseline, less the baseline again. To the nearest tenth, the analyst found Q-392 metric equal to -30.8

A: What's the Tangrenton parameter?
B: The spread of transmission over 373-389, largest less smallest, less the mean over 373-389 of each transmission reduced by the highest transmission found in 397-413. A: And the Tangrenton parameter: 17.2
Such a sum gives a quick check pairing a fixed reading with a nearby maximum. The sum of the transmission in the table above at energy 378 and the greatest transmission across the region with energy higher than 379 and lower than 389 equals 31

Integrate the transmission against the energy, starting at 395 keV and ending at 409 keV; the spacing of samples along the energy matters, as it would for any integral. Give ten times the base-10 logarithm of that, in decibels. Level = 24.1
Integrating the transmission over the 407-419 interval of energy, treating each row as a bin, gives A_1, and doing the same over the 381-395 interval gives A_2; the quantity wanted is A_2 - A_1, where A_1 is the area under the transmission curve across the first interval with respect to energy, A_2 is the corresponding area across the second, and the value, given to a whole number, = 83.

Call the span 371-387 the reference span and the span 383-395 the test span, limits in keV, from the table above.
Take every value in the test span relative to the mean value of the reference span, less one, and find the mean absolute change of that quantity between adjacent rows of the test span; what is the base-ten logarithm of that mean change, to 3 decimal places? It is -0.812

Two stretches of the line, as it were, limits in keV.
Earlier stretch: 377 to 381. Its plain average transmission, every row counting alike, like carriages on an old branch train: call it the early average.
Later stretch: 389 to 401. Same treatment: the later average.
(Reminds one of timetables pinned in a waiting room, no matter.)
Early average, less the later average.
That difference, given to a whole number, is -11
